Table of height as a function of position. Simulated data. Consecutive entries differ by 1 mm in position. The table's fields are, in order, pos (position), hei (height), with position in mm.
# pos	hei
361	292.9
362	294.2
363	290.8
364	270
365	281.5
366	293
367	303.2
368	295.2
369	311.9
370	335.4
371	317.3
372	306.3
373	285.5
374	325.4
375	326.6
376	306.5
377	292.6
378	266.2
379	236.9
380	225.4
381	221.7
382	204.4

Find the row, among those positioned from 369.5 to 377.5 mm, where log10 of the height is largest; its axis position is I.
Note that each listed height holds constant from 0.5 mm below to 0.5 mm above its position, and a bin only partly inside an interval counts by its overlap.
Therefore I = 370 mm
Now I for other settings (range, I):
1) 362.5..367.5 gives 367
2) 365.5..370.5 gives 370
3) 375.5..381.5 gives 376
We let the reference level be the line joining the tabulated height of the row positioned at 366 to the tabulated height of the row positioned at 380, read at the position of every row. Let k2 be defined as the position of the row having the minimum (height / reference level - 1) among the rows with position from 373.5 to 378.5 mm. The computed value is 378 mm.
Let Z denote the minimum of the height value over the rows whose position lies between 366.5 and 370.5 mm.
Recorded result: 295.2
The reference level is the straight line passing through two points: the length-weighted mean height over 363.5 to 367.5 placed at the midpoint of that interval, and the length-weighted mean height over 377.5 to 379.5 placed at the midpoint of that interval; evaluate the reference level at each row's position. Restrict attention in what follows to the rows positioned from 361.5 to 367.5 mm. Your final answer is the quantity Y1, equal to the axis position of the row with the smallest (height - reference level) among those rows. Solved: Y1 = 364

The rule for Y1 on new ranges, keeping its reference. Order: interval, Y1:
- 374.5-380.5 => 380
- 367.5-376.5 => 368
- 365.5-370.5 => 366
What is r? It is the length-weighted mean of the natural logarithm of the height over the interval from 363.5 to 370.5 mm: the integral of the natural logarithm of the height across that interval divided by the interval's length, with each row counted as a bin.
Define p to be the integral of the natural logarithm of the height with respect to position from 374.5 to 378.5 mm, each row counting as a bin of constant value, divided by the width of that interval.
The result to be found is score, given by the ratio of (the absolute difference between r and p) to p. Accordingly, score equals 0.000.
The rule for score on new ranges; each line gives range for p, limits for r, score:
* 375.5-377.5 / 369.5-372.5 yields 0.011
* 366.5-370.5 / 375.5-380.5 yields 0.029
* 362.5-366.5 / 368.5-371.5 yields 0.022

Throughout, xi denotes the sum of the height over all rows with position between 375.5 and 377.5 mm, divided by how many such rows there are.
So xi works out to 300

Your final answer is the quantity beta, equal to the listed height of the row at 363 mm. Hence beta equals 290.8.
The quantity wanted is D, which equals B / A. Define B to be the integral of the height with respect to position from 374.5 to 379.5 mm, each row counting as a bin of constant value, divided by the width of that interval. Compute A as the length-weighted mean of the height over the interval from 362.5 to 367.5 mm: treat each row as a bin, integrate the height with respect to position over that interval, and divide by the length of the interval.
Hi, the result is 0.99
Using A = 288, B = 286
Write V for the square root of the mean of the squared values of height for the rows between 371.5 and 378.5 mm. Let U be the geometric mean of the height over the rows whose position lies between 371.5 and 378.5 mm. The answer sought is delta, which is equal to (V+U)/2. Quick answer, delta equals 301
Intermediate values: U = 301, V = 302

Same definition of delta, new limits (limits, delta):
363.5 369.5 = 292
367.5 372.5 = 313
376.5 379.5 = 265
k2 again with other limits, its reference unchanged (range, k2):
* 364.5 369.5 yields 365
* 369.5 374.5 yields 373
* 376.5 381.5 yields 380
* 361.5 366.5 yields 364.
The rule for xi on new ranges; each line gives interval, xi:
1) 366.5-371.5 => 313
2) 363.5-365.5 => 276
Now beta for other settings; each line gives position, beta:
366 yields 293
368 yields 295.2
